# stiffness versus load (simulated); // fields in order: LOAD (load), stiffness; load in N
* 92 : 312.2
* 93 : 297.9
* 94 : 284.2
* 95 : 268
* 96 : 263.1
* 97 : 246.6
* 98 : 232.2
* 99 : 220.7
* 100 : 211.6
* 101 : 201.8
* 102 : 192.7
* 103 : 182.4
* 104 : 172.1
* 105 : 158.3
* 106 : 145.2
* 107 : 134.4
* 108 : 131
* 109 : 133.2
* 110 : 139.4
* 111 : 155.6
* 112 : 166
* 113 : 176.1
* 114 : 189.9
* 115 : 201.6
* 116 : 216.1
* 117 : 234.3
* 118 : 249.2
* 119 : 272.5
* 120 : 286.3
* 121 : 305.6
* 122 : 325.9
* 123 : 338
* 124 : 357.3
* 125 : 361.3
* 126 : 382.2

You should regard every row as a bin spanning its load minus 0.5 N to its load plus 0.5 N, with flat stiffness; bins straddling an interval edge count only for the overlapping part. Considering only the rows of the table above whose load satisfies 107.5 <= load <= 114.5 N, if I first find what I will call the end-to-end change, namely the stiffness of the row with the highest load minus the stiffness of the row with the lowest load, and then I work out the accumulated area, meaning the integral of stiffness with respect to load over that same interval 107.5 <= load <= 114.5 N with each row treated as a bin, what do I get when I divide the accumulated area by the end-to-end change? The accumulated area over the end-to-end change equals 19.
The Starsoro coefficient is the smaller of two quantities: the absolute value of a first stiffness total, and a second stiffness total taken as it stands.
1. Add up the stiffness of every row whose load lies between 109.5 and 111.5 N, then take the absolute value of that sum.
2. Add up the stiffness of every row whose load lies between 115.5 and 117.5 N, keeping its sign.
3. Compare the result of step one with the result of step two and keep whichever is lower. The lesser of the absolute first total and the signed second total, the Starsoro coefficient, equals 295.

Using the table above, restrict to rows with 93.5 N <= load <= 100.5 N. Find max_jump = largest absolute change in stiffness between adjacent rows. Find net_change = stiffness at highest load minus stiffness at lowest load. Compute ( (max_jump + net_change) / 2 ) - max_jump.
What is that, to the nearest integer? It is -45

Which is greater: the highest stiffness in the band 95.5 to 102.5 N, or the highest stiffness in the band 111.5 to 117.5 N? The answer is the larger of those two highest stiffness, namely 263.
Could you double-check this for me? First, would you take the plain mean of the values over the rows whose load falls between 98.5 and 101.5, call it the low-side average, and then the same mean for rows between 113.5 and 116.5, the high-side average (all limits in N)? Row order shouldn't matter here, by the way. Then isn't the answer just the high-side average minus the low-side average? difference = -9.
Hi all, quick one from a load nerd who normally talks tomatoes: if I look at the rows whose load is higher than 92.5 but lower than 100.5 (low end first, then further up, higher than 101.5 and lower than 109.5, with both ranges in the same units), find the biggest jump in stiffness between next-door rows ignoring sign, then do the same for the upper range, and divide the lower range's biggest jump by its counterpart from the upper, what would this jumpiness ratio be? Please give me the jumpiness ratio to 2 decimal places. 1.20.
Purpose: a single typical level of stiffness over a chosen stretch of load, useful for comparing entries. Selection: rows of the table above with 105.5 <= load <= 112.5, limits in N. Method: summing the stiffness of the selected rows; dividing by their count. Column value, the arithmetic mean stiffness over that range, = 144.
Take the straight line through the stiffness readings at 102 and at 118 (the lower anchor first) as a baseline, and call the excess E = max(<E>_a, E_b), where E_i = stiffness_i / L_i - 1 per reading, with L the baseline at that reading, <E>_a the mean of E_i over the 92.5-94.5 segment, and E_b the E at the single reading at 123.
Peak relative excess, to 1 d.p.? 0.8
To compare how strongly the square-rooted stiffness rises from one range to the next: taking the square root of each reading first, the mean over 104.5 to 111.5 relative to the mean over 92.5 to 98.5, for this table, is 0.73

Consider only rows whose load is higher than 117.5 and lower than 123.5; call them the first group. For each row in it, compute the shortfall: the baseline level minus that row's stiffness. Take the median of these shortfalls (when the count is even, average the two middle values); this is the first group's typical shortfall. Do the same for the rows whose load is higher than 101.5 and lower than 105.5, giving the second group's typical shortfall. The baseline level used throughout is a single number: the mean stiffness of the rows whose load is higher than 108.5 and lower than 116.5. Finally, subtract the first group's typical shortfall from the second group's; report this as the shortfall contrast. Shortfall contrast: 119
